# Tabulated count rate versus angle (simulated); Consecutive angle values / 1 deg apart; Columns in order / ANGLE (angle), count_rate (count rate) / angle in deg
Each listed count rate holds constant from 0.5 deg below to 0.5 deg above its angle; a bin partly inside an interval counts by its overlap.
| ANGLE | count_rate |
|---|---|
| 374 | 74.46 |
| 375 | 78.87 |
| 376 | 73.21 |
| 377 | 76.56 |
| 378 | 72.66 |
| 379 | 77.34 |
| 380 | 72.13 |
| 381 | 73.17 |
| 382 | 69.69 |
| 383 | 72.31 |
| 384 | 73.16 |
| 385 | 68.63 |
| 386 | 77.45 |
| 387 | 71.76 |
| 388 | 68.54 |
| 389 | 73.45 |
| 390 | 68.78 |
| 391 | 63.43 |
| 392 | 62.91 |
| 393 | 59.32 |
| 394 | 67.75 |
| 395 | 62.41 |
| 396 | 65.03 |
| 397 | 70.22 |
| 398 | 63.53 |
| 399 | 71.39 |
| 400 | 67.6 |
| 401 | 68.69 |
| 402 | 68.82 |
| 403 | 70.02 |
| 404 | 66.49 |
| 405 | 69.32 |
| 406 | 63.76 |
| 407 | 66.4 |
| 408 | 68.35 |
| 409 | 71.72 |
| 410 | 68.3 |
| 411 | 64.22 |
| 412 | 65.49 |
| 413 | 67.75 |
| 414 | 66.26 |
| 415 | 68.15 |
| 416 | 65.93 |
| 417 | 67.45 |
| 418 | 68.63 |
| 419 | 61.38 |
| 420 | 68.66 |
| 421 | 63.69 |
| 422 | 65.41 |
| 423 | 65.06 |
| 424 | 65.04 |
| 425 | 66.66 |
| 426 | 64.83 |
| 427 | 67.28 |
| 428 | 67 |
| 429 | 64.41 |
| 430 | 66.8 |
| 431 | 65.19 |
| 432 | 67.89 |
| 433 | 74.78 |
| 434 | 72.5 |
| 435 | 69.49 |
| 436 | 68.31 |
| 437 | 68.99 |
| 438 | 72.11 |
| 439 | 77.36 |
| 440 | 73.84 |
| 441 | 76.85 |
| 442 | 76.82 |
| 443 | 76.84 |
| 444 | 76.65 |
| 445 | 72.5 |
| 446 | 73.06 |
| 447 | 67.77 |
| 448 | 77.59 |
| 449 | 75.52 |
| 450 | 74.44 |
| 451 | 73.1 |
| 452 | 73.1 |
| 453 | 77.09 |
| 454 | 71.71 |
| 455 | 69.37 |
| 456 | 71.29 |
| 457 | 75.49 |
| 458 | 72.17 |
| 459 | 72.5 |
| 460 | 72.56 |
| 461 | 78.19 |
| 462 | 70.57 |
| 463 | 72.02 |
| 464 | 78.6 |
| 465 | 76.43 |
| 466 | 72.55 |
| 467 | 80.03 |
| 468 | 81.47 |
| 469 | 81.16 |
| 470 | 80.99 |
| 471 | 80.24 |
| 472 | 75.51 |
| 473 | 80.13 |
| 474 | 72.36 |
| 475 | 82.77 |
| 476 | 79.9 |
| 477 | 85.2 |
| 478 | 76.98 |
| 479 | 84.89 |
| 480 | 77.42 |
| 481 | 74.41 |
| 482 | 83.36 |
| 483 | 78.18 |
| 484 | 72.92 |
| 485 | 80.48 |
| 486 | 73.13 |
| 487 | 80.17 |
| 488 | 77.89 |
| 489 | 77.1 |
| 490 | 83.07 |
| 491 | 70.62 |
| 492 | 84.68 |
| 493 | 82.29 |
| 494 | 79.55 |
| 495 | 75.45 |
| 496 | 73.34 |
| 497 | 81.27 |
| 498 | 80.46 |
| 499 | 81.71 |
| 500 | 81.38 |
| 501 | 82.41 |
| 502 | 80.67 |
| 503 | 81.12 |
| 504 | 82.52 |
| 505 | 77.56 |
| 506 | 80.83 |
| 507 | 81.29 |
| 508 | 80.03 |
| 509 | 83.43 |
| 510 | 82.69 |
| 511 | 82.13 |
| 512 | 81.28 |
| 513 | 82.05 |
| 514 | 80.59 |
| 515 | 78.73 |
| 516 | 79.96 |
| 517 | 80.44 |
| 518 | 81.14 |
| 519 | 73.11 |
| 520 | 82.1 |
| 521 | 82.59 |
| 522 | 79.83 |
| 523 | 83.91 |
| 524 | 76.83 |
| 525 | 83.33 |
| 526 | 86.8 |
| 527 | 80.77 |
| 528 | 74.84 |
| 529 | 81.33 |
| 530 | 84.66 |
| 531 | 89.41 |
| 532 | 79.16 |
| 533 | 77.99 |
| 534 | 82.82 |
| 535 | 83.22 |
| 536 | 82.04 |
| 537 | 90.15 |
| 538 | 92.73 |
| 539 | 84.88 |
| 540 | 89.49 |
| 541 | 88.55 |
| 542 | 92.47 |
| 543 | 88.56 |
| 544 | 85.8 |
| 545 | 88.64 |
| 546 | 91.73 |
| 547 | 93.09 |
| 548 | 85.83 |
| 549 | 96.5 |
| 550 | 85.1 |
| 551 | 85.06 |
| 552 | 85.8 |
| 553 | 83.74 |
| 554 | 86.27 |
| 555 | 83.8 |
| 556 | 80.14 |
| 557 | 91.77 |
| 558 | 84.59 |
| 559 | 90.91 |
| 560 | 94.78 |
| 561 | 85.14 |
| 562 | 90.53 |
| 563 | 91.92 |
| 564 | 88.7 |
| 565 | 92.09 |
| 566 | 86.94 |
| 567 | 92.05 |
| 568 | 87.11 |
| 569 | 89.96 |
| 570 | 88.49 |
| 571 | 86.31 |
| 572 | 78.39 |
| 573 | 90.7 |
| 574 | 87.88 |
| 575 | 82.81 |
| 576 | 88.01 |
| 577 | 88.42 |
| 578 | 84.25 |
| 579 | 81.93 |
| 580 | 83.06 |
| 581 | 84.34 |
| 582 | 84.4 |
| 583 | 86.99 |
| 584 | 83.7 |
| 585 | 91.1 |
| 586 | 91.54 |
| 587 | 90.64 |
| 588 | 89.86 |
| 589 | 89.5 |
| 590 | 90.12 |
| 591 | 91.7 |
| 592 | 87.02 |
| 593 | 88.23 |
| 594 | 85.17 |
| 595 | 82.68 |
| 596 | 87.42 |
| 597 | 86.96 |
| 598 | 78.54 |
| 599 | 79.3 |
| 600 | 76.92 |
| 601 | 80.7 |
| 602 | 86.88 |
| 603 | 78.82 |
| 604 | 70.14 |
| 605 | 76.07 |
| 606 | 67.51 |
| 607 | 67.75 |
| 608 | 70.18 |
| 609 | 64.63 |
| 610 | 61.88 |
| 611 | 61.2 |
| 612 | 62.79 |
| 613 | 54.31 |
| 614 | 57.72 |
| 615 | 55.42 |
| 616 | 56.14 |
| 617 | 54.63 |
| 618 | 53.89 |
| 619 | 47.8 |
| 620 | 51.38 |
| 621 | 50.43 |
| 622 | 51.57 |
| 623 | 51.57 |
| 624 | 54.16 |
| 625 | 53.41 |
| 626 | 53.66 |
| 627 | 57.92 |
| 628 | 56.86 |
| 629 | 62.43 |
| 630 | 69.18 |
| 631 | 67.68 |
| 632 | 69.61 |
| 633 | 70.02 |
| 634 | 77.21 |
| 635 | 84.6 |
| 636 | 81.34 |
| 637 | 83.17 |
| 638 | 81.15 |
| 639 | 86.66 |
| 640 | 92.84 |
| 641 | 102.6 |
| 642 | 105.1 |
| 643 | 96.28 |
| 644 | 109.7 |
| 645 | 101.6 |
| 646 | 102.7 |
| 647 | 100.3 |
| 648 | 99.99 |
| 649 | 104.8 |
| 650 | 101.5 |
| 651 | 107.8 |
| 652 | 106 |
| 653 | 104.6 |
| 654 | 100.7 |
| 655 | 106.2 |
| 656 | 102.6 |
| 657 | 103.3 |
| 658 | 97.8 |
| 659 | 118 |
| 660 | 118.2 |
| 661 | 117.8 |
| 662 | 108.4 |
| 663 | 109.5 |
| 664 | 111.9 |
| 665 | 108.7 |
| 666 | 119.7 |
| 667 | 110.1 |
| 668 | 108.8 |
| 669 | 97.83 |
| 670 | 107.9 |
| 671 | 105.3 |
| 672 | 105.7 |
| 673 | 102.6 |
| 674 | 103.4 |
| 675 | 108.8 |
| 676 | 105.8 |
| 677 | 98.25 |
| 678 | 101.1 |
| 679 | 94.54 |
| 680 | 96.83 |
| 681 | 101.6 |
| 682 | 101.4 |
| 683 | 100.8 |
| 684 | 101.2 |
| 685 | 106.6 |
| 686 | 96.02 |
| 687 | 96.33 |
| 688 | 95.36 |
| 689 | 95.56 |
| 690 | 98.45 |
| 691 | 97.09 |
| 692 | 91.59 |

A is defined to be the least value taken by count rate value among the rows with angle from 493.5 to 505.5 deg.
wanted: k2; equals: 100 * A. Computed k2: 7334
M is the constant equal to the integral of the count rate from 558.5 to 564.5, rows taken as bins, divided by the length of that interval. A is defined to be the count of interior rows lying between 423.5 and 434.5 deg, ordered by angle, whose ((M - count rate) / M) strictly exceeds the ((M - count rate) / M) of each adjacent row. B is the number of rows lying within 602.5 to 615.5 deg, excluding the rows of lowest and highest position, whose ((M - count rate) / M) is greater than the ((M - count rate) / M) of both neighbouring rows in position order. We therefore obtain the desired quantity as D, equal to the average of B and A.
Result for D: 3.5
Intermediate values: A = 3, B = 4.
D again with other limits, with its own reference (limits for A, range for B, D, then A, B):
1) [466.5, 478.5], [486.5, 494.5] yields 2.5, 3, 2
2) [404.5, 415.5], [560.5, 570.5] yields 3.0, 3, 3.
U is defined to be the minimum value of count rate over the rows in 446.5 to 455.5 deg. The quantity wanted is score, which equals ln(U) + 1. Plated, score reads 5.22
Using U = 67.77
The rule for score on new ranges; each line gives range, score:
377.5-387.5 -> 5.23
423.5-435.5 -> 5.17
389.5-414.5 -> 5.08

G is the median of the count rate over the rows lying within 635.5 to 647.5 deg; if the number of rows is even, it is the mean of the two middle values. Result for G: 98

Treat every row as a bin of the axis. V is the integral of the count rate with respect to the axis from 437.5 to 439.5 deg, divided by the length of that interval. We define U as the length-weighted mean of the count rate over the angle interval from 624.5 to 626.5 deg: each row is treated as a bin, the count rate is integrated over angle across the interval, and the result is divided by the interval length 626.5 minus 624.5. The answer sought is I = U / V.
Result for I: 0.72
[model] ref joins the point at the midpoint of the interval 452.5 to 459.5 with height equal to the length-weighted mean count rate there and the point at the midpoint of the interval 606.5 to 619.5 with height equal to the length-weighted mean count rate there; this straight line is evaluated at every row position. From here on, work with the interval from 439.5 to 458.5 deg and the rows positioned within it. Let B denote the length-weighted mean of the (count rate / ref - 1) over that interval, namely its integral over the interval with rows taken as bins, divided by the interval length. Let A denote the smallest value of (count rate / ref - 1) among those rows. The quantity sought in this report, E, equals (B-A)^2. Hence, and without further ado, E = 0.01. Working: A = -0.08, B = 0.0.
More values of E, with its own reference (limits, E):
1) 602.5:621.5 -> 0.05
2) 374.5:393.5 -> 0.02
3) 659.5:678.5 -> 0.03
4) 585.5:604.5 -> 0.05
